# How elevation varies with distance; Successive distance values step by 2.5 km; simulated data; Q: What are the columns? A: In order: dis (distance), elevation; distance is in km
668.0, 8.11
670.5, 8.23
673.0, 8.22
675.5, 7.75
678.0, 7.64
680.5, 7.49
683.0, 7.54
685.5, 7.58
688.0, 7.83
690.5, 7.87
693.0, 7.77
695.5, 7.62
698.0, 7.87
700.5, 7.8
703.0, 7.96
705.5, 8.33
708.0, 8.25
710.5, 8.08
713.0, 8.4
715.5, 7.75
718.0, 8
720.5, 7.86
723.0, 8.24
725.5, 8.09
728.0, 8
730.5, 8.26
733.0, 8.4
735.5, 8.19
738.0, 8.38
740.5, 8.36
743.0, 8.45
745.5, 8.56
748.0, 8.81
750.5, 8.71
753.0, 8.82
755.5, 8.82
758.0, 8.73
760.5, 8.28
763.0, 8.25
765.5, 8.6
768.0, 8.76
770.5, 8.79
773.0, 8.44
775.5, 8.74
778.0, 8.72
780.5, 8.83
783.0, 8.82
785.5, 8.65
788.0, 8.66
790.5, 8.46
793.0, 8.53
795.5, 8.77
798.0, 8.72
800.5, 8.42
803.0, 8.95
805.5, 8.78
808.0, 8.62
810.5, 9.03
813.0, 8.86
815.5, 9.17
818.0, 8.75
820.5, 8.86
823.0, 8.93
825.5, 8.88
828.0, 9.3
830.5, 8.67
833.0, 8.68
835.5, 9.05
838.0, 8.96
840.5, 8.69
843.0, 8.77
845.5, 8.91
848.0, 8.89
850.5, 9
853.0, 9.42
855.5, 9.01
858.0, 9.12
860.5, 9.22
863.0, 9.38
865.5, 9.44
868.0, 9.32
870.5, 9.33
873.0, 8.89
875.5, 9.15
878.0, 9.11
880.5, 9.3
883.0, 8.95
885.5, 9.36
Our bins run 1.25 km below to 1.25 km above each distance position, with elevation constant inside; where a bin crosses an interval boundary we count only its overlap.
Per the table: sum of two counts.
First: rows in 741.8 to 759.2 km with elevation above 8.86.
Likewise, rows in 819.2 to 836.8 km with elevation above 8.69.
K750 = 5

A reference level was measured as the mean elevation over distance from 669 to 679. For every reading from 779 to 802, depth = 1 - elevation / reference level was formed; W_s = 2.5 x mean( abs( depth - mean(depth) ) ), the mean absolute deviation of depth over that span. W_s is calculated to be 0.038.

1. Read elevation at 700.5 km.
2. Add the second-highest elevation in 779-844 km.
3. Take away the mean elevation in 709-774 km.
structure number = 8.6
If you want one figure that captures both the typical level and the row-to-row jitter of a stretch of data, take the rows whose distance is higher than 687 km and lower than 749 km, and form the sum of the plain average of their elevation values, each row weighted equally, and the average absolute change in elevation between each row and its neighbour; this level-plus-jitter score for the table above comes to 8.3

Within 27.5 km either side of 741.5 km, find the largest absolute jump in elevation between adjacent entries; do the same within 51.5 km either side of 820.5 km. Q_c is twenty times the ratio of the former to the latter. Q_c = 14.3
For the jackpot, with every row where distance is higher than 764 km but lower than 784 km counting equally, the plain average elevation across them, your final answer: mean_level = 8.7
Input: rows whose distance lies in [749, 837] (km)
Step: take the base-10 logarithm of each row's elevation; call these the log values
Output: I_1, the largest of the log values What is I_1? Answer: 0.97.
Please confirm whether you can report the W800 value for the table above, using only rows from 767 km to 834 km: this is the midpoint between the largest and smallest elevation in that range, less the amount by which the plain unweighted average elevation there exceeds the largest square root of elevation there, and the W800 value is 3.14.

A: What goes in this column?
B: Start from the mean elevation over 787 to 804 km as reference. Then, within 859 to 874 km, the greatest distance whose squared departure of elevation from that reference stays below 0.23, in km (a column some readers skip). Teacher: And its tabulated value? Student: 873.0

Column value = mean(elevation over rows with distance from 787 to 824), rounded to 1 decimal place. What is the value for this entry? 8.8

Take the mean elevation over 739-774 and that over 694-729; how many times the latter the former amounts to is 1.07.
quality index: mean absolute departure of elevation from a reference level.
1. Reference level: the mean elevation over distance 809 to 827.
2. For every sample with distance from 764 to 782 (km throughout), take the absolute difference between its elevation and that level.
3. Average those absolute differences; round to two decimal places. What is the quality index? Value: 0.23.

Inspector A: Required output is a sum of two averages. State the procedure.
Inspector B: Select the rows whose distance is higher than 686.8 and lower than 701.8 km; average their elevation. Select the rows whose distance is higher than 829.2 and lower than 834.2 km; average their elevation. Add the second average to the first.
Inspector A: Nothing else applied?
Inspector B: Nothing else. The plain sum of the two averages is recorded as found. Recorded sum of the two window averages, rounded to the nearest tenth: 16.5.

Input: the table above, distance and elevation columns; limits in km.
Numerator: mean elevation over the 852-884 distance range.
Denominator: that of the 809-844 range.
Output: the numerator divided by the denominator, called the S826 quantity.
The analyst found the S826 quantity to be 1.03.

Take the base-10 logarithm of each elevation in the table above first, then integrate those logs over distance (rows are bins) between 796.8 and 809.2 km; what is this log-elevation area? 12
